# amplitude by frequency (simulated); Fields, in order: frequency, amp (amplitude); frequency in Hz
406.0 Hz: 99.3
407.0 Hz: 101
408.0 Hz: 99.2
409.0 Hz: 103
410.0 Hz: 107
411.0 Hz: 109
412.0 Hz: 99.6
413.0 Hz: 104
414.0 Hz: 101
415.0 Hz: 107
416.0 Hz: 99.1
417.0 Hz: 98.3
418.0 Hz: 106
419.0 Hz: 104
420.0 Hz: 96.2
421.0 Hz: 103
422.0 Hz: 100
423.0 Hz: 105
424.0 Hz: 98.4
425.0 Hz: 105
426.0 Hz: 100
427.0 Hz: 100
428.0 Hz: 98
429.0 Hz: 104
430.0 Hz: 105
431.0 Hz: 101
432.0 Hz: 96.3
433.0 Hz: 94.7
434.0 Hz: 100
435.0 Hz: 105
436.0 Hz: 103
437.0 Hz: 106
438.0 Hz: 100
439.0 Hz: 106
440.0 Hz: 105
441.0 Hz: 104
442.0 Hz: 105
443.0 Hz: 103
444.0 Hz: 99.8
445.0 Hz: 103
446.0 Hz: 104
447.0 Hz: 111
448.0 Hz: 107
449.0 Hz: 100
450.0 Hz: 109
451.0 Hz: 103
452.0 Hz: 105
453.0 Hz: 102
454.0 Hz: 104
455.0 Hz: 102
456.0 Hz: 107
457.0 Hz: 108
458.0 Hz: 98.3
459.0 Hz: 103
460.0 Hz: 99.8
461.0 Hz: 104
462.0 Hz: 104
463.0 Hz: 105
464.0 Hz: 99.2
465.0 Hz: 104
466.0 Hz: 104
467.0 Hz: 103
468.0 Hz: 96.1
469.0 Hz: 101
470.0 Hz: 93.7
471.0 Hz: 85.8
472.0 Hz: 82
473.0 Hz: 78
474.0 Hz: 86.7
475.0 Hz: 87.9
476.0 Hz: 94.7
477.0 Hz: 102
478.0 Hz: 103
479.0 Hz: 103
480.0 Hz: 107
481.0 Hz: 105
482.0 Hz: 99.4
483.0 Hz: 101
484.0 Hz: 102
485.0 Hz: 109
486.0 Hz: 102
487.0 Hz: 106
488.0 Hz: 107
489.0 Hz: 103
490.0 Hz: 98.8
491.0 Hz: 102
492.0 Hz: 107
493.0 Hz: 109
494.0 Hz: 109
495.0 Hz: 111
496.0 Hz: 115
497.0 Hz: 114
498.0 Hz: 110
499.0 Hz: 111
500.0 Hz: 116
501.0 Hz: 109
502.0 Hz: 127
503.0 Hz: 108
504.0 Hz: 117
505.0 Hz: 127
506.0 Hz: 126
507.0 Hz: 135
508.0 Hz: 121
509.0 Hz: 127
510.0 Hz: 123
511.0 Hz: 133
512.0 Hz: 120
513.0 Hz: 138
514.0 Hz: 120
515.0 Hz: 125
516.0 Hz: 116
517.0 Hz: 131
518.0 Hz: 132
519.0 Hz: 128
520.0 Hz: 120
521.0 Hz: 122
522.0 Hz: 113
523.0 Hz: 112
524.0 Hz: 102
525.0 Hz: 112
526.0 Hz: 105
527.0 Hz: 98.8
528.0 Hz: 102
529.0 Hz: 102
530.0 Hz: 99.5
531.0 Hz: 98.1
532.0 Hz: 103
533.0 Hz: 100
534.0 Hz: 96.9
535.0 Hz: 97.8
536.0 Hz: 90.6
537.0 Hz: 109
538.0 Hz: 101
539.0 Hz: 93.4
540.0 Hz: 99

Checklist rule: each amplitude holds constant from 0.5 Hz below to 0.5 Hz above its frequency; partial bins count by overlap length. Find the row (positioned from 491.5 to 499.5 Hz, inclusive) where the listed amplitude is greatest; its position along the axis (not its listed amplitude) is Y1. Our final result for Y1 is 496.0 Hz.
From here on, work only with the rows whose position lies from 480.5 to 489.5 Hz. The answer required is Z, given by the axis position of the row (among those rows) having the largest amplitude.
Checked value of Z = 485.0 Hz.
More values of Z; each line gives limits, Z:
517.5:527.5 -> 518.0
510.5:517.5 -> 513.0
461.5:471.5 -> 463.0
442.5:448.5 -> 447.0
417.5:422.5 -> 418.0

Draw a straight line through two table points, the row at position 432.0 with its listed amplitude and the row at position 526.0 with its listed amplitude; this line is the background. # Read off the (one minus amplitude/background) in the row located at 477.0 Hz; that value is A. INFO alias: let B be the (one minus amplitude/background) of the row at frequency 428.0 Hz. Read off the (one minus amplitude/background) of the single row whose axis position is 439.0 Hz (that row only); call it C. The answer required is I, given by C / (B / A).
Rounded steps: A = -0.02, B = -0.02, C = -0.09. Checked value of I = -0.07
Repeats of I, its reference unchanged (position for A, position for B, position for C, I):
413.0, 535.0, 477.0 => 0.02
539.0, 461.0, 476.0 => -0.13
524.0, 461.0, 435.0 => 0.05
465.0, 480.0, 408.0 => -0.04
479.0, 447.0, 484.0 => 0.00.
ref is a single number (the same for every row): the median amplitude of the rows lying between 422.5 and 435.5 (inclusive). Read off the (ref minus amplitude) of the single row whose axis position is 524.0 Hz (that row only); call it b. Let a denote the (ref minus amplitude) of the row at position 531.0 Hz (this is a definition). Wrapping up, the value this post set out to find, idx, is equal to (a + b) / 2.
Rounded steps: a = 2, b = -2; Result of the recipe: 0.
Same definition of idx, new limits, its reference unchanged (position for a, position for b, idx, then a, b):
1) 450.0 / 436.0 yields -6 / -9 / -3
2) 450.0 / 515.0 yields -17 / -9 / -25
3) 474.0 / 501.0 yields 2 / 13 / -9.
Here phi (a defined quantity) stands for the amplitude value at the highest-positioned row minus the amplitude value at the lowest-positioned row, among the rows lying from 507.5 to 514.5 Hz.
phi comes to -1.0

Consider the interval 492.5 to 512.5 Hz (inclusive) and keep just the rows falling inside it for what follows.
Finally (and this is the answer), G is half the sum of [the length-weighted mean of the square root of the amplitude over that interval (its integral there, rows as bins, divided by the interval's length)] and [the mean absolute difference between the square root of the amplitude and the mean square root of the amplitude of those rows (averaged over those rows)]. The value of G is 5.61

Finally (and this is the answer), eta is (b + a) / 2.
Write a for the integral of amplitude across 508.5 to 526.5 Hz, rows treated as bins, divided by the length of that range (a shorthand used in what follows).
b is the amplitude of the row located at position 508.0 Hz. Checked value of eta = 121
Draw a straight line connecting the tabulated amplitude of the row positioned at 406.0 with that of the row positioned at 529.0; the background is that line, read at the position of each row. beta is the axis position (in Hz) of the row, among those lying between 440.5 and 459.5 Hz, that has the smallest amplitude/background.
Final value 458.0 Hz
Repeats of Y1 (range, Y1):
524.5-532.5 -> 525.0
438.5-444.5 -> 439.0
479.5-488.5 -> 485.0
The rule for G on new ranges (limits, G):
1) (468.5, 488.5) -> 5.13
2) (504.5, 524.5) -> 5.70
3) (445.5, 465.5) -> 5.16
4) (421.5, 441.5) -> 5.12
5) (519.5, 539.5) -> 5.25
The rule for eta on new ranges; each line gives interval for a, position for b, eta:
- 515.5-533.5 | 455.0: 106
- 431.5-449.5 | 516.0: 109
